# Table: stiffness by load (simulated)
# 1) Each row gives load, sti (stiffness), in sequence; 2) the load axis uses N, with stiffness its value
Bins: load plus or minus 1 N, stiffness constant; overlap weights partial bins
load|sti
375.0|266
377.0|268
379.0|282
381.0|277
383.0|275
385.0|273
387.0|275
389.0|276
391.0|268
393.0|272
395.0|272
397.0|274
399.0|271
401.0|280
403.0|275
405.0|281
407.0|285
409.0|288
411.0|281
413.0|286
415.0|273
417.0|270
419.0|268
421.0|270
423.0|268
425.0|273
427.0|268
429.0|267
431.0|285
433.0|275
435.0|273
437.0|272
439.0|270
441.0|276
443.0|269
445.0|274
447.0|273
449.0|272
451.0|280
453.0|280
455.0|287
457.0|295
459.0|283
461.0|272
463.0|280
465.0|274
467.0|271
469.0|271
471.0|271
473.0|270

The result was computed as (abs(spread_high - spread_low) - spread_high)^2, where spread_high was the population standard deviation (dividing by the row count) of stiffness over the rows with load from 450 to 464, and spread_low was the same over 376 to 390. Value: 15.3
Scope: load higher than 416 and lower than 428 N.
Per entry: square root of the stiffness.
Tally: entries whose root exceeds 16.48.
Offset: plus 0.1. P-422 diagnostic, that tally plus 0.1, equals 1.1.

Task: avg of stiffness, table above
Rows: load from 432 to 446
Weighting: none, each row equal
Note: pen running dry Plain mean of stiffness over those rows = 273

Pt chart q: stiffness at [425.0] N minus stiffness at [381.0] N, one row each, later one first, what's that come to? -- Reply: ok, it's -4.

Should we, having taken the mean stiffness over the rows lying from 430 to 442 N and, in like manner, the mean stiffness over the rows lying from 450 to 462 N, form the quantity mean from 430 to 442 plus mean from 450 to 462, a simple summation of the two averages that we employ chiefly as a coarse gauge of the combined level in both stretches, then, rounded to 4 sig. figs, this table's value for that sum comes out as 558.0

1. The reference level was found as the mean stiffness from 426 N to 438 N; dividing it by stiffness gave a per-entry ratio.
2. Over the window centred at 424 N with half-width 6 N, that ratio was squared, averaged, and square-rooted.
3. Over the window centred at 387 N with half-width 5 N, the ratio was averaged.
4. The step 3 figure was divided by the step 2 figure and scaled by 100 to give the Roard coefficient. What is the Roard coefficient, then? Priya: 98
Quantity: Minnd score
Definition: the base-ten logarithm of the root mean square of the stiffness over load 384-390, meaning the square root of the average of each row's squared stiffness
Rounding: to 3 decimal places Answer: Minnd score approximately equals 2.439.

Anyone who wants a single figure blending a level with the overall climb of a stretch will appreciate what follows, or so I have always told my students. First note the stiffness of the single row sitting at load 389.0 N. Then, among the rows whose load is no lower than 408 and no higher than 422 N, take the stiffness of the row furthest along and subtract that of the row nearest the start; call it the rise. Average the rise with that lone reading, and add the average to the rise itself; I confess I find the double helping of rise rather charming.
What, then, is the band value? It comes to 111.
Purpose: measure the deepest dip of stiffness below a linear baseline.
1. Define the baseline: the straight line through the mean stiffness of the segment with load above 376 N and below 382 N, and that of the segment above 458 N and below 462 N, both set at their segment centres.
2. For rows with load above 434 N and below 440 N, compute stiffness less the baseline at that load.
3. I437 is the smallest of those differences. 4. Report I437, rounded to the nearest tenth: -7.0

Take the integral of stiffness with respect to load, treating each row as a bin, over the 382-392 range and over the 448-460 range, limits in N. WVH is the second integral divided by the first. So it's 1.2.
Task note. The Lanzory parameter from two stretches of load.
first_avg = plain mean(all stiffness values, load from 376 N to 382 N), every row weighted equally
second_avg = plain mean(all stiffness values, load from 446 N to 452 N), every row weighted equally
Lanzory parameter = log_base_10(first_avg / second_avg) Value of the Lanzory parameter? 0.0011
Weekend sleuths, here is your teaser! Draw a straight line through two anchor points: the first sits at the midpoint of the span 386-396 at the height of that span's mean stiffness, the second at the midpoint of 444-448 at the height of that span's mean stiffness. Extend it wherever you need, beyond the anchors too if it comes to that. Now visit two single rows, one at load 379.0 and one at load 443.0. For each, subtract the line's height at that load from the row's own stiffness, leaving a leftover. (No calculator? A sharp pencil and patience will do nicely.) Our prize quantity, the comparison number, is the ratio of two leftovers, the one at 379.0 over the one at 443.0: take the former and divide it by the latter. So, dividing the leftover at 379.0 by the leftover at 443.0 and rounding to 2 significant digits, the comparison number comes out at -2.2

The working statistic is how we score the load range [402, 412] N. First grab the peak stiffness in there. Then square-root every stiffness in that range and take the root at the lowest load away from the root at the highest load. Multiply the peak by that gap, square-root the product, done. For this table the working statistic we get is 7.2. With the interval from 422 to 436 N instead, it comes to 6.6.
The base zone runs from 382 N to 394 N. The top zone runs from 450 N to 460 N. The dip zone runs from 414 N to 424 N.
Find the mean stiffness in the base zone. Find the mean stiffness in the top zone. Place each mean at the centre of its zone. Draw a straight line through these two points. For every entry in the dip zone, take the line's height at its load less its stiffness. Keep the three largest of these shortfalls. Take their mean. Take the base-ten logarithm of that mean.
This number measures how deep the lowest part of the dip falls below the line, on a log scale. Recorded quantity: 1.01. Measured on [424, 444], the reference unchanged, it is 1.12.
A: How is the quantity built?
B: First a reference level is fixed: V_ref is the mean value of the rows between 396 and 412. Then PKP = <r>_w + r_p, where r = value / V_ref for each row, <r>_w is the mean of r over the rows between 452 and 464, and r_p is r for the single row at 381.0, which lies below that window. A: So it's 2.004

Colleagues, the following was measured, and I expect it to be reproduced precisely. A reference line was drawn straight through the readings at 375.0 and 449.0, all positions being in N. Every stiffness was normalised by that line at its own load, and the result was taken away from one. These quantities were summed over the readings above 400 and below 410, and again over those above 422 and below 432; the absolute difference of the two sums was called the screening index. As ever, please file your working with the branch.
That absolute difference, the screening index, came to 0.21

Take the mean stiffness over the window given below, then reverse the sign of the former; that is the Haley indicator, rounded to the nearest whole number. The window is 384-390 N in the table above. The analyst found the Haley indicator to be -275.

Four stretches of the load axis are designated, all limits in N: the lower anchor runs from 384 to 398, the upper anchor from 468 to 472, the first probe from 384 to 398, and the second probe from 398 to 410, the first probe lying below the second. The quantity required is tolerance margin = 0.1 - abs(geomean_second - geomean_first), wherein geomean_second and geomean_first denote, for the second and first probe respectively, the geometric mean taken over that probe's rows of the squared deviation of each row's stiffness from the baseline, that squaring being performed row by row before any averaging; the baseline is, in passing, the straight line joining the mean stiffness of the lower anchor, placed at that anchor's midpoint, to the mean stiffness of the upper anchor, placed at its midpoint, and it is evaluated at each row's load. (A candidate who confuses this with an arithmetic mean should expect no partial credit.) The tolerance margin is -36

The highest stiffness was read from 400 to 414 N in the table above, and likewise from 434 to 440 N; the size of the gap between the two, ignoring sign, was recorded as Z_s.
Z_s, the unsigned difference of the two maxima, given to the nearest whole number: 15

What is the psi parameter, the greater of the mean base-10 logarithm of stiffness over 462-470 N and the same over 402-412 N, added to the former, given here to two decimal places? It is 4.89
